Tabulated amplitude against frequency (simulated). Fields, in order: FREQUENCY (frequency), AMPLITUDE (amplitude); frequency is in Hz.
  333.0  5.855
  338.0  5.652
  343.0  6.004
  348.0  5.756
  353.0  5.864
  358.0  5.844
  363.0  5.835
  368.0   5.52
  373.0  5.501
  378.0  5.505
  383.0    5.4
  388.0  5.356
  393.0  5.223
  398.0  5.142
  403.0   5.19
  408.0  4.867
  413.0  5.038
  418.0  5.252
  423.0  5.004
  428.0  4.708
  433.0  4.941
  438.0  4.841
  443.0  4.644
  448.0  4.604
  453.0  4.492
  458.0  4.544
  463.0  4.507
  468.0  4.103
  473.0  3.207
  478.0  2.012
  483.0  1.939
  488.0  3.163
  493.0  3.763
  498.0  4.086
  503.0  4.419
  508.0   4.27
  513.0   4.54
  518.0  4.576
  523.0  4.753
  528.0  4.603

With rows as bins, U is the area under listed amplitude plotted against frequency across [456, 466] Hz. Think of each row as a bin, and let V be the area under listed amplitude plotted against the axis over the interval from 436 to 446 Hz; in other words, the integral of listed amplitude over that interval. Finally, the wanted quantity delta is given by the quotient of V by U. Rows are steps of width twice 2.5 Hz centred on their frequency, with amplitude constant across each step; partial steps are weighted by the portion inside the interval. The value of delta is 1.05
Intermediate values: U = 45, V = 47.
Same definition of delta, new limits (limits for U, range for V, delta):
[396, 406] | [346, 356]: 1.13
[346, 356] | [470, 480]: 0.47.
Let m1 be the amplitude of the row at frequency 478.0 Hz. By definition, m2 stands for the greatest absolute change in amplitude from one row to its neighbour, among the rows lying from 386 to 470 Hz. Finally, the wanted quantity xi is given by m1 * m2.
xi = 1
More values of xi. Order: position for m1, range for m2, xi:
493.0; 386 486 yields 4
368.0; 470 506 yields 7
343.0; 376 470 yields 2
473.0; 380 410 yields 1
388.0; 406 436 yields 2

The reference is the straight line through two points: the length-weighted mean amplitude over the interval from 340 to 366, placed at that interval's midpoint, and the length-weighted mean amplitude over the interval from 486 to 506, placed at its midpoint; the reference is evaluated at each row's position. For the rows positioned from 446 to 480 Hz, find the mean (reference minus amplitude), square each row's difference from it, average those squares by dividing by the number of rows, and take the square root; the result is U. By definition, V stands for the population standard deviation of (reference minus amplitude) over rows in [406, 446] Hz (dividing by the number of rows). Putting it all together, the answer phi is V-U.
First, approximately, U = 0.79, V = 0.16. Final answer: -0.6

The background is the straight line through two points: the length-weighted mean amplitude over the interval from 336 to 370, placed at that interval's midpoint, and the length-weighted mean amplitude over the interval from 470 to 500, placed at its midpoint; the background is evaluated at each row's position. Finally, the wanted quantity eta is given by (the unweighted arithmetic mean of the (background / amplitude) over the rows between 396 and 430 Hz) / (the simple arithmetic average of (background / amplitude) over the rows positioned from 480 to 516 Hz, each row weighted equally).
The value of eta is 1.11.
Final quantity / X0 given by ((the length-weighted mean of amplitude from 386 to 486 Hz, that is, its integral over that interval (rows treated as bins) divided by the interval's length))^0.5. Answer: 2.11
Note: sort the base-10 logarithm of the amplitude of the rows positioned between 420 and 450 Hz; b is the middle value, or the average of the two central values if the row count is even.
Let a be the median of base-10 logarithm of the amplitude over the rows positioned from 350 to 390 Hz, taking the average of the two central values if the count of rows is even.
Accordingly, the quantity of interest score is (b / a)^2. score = 0.84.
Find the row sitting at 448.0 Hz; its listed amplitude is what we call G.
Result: 4.604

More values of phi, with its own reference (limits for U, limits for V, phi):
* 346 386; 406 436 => 0.1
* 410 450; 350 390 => 0.0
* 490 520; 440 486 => 0.5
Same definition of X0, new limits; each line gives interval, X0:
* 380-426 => 2.27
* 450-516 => 1.95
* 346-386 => 2.38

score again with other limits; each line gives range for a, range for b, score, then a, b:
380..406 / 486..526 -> 0.79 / 0.72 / 0.638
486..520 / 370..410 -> 1.32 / 0.63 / 0.723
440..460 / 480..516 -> 0.86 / 0.66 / 0.611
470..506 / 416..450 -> 1.83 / 0.51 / 0.685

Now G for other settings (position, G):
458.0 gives 4.544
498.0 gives 4.086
